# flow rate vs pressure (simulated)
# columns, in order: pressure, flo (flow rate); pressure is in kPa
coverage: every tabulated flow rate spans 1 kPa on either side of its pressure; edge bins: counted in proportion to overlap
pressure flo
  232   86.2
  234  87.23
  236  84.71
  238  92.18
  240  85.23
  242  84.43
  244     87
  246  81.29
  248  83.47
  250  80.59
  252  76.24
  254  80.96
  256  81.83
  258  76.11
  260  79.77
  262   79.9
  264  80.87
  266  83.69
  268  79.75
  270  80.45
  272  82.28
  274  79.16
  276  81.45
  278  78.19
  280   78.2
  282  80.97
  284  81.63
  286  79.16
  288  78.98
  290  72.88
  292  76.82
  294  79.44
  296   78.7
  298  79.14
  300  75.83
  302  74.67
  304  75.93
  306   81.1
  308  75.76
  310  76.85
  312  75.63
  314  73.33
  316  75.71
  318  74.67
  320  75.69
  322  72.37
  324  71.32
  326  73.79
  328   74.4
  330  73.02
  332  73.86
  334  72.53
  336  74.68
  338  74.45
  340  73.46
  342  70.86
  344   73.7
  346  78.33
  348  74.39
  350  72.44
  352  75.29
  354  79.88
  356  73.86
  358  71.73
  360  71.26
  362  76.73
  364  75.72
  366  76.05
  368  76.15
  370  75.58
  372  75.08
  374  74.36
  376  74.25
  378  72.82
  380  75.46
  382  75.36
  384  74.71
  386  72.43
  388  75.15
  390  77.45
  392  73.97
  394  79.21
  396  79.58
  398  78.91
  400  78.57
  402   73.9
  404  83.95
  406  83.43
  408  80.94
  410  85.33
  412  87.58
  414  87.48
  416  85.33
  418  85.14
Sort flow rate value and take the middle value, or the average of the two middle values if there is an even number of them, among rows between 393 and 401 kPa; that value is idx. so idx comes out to 79.1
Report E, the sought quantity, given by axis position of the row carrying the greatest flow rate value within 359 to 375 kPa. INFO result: 362 kPa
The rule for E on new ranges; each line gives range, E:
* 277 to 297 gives 284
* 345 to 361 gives 354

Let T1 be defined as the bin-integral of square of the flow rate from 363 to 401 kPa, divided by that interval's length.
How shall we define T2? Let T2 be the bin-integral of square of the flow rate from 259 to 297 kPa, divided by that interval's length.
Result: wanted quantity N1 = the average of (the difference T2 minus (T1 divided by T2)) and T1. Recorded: 6047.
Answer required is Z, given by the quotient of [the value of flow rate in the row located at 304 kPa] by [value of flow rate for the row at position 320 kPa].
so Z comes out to 1.00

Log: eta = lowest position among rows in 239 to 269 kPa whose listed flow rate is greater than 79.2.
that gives 240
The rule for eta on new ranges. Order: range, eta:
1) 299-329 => 306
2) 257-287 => 260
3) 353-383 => 354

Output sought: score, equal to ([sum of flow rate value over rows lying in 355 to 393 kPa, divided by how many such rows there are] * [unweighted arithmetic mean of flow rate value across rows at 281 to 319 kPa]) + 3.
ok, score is 5767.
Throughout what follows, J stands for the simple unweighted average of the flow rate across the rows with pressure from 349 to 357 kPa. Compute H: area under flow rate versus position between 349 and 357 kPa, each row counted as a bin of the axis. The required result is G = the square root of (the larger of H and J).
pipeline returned 24.6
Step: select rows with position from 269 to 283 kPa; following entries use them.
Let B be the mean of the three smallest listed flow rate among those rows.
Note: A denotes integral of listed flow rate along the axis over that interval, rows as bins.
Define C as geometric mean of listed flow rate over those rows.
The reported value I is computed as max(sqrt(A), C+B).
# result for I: 159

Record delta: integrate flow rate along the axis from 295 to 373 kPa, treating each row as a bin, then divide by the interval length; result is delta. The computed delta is 75.0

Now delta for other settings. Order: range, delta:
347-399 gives 75.3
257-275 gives 80.2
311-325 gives 74.1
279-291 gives 78.6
